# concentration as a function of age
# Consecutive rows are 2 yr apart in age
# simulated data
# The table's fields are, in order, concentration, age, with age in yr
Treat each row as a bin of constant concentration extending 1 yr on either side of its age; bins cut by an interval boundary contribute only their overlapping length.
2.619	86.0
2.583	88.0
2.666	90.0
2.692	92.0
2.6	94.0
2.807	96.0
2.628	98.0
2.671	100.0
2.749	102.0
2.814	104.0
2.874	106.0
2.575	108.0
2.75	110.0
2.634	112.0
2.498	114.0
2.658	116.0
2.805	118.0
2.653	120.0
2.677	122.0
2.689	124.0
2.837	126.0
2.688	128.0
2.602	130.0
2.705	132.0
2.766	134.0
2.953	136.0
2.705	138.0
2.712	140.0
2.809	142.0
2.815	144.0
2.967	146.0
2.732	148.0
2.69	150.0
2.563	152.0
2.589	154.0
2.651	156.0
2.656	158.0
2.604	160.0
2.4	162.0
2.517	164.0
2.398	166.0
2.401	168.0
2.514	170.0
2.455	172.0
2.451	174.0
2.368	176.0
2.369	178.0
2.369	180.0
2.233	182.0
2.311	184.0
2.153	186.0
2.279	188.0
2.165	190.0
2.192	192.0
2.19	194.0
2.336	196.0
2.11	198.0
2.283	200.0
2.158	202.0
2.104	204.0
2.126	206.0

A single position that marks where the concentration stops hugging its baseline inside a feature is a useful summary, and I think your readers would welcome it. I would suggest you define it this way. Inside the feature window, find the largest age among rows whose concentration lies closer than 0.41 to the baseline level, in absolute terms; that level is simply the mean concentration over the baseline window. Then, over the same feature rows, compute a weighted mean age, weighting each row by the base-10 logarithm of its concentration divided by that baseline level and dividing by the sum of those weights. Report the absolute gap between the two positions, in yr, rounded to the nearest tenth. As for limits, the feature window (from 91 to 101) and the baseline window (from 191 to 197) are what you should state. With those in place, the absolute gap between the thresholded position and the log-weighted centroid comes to 2.0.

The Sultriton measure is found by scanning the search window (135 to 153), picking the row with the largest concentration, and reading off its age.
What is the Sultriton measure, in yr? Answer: 146.0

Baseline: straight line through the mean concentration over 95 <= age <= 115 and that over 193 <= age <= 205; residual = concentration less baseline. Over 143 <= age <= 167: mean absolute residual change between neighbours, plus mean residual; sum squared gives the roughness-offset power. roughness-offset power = 0.09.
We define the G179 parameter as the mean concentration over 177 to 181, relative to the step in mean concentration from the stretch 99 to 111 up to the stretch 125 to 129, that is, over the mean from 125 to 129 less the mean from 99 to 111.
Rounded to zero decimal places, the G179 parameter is 100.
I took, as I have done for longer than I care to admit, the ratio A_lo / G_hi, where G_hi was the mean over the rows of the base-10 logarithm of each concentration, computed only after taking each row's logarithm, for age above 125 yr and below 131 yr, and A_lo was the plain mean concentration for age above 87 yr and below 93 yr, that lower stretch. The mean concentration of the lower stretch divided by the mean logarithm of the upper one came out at 6.1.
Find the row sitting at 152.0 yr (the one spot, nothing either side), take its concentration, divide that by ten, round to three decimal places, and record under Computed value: 0.256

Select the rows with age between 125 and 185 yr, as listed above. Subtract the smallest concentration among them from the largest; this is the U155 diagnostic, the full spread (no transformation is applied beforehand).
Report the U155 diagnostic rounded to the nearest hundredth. 0.73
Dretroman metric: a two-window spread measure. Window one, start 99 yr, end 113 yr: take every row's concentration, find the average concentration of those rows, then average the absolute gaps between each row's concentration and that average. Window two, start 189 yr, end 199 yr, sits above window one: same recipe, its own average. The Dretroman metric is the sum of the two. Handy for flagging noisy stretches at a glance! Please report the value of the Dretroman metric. 0.138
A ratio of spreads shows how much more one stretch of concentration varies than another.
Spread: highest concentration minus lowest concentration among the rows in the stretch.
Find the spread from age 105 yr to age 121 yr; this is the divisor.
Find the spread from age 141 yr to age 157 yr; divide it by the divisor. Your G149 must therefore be 1.1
